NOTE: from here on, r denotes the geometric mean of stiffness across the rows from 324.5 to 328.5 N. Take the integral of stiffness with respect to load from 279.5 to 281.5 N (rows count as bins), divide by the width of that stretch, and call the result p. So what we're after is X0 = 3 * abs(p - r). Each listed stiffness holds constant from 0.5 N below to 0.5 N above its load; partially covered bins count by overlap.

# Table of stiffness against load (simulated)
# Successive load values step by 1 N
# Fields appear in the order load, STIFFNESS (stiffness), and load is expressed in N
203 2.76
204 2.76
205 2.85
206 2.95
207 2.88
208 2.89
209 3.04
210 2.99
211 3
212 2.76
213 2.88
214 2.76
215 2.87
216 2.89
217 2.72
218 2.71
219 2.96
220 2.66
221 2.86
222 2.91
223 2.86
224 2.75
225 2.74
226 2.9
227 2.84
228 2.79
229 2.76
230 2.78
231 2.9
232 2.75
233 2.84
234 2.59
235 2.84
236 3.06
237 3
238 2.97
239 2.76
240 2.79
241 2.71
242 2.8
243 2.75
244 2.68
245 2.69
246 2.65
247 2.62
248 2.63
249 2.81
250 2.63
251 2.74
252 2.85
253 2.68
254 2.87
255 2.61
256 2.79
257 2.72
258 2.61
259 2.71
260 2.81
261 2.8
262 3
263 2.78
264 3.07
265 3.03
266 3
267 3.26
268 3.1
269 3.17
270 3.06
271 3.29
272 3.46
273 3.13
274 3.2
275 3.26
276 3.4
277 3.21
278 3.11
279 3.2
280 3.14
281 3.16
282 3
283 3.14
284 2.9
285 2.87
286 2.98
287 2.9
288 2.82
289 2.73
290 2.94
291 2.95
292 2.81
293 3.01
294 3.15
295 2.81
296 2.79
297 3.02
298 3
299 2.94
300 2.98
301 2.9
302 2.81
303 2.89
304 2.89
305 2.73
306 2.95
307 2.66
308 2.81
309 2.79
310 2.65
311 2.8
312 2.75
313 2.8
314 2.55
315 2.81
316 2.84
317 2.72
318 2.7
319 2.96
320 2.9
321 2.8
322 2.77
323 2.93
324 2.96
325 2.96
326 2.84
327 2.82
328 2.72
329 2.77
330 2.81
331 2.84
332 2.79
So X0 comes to 0.95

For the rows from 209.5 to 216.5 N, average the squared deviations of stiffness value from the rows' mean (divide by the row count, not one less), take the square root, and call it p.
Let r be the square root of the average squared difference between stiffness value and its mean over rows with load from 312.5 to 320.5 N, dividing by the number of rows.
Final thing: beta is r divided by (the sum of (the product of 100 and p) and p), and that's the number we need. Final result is 0.0133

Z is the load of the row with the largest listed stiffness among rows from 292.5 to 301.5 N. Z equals 294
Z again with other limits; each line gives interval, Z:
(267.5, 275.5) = 272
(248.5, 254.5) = 254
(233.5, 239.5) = 236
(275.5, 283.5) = 276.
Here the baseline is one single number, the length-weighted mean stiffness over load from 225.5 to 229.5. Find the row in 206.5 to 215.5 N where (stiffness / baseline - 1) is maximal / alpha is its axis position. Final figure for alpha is 209 N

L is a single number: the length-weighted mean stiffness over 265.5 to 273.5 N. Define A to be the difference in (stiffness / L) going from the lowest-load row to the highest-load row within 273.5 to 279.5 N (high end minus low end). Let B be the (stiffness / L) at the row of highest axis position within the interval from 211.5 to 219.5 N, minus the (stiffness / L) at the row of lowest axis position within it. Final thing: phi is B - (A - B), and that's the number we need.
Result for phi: 0.13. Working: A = 0.000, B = 0.06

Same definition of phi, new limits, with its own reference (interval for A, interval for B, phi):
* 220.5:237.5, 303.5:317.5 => -0.15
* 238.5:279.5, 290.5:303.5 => -0.18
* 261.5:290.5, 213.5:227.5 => 0.07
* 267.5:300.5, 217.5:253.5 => 0.02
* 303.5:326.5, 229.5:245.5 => -0.04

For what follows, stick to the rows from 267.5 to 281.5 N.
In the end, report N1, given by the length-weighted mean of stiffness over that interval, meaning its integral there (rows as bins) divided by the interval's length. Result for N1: 3.21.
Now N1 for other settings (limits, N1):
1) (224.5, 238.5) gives 2.84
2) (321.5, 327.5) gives 2.88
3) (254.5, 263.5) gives 2.76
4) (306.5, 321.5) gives 2.77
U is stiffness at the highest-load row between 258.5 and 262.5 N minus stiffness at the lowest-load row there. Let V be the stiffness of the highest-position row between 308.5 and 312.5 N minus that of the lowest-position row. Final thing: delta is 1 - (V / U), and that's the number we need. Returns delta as 1.1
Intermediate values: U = 0.29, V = -0.04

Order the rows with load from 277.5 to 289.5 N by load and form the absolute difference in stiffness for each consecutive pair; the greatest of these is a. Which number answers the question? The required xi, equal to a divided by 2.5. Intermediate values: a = 0.24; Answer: 0.096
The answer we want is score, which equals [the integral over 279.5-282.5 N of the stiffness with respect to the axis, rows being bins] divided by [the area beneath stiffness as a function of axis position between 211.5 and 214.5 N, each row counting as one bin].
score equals 1.11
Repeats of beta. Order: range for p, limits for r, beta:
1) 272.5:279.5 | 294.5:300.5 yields 0.0101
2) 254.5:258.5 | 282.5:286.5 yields 0.0135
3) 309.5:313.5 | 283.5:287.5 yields 0.0066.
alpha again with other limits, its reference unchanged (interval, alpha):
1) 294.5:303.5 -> 297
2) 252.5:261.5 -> 254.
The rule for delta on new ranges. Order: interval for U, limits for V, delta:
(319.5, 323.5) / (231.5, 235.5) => -2.0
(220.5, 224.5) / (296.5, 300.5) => 0.6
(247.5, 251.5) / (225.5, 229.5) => 2.3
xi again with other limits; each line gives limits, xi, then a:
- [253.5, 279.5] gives 0.132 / 0.33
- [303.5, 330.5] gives 0.116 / 0.29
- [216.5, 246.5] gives 0.120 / 0.30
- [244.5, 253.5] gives 0.072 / 0.18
